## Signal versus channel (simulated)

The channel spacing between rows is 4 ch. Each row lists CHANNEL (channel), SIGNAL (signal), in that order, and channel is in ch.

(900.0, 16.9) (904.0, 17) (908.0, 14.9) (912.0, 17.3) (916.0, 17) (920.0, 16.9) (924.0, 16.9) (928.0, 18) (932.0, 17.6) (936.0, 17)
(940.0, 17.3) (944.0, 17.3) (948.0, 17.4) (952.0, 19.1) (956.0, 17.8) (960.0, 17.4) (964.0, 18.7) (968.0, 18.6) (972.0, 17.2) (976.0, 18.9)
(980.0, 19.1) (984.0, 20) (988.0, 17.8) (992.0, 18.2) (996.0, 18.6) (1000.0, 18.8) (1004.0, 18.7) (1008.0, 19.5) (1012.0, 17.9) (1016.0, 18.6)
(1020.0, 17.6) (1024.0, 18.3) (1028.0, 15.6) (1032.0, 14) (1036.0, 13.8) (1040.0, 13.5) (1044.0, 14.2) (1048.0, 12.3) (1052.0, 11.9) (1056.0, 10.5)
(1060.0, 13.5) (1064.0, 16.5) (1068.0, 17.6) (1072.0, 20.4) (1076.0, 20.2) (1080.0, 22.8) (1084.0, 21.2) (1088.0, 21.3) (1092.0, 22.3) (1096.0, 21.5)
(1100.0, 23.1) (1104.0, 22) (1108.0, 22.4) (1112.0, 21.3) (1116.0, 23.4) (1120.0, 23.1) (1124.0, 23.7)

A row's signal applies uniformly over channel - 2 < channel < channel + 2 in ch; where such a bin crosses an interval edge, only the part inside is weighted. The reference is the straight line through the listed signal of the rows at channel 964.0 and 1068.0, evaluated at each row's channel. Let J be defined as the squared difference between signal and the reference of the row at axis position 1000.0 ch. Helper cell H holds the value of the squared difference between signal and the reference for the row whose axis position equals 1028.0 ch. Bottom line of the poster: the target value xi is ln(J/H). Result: -3.2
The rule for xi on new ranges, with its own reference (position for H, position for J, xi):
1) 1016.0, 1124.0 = 5.4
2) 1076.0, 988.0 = -2.8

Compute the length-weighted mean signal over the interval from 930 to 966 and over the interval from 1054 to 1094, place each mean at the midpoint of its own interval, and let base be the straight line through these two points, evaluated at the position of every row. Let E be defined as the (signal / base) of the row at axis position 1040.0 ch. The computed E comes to 0.73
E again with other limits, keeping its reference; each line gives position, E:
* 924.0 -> 0.96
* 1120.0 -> 1.22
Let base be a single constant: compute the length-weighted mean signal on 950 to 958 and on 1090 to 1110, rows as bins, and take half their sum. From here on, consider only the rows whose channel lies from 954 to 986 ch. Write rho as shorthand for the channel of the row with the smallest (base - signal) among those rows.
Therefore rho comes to 984.0 ch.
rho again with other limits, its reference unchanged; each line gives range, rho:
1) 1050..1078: 1072.0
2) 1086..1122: 1116.0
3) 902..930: 928.0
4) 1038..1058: 1044.0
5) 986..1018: 1008.0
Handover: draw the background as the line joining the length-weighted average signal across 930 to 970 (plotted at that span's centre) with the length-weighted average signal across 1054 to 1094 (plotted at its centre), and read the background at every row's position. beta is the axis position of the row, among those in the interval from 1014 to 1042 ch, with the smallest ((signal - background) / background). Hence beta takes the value 1040.0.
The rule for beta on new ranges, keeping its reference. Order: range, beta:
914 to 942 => 924.0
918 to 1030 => 1028.0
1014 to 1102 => 1056.0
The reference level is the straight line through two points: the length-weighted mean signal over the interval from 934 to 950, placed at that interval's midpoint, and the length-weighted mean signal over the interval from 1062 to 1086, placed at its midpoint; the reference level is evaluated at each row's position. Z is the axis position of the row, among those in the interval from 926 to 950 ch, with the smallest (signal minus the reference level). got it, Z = 936.0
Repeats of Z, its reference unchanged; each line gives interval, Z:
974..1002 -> 988.0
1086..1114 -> 1112.0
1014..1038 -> 1036.0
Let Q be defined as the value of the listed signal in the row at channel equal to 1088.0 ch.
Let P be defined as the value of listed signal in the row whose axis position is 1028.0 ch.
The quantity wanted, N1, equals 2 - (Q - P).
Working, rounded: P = 15.6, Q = 21.3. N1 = -4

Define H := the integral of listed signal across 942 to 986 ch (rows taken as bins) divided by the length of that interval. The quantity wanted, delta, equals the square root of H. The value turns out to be 4.3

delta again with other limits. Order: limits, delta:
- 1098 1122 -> 4.7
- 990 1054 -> 4.0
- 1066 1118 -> 4.6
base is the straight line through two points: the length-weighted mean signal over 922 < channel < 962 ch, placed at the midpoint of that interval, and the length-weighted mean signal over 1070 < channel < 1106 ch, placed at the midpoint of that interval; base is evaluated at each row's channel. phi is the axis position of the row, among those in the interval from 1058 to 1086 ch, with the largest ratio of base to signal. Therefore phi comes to 1060.0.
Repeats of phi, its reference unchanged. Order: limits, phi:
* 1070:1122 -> 1076.0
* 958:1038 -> 1036.0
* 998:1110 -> 1056.0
